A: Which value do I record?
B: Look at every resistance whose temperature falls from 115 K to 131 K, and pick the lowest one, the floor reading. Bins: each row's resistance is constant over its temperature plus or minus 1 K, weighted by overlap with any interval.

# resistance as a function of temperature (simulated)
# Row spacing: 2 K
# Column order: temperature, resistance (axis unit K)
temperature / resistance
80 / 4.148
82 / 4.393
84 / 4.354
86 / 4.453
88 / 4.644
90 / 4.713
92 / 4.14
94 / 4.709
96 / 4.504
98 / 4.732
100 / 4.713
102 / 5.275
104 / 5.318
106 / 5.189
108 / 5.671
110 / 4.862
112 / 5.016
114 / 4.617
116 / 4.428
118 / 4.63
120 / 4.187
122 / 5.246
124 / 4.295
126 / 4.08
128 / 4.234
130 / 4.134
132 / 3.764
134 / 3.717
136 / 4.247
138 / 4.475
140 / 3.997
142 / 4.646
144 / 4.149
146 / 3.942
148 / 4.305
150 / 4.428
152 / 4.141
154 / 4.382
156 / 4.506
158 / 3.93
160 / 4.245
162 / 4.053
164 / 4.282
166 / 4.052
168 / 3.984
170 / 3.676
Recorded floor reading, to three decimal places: 4.080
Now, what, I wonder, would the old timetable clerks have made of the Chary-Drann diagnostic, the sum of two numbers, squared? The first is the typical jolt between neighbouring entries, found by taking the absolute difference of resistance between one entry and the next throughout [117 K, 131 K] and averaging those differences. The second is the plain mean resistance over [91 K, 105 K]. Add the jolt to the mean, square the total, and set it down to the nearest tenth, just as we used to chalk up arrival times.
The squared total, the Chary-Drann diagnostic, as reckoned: 27.6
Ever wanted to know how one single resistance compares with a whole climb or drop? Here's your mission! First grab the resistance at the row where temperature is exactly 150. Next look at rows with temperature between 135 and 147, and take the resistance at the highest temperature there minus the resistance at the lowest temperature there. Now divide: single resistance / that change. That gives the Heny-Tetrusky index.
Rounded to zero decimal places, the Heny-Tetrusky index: -15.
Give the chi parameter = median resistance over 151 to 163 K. 4.19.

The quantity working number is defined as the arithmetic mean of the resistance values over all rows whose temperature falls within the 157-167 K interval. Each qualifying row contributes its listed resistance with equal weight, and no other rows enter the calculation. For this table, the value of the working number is 4.1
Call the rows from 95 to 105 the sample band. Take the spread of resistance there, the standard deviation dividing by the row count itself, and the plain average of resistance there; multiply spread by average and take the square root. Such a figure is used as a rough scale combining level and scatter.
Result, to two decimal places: 1.27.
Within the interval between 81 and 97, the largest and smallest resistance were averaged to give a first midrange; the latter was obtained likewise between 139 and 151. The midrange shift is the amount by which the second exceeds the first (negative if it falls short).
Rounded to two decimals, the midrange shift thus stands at -0.13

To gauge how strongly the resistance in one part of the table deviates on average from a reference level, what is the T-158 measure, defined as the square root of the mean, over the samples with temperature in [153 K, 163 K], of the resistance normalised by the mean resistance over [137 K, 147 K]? 0.998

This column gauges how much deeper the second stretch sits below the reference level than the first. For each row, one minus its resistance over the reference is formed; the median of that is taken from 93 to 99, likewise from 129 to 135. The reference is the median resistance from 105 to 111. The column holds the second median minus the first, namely 0.18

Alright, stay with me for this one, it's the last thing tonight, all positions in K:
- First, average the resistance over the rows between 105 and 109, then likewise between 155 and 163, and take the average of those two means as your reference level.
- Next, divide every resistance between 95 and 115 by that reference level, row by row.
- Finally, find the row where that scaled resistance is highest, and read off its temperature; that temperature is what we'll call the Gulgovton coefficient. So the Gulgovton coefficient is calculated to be 108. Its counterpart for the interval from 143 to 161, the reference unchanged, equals 156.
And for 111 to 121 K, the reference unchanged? 112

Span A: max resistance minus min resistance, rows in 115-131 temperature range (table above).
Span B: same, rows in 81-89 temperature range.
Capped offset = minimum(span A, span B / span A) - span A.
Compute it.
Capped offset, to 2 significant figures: -0.92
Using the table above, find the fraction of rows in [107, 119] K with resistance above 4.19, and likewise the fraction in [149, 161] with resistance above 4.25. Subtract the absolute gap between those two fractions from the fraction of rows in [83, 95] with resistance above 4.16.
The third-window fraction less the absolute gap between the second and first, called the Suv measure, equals 0.33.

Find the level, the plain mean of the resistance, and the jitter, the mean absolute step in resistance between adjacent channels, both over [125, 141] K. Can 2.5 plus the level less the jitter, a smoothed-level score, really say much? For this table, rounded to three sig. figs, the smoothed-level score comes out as 6.31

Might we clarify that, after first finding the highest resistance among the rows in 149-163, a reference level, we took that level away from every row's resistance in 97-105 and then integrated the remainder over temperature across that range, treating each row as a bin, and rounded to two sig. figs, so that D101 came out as 4.0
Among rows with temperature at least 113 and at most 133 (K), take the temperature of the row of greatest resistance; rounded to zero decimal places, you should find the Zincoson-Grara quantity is 122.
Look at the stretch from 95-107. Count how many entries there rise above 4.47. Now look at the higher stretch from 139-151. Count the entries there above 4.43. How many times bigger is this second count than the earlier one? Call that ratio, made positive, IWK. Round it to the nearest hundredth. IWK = 0.17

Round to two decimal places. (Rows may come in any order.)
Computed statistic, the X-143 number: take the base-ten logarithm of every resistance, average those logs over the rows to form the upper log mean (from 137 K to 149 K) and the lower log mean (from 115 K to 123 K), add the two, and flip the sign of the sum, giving -1.29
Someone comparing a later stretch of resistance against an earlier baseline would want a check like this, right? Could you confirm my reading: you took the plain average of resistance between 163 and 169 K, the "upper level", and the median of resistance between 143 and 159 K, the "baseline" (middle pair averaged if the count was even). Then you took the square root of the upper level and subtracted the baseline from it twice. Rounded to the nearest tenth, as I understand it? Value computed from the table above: -6.4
